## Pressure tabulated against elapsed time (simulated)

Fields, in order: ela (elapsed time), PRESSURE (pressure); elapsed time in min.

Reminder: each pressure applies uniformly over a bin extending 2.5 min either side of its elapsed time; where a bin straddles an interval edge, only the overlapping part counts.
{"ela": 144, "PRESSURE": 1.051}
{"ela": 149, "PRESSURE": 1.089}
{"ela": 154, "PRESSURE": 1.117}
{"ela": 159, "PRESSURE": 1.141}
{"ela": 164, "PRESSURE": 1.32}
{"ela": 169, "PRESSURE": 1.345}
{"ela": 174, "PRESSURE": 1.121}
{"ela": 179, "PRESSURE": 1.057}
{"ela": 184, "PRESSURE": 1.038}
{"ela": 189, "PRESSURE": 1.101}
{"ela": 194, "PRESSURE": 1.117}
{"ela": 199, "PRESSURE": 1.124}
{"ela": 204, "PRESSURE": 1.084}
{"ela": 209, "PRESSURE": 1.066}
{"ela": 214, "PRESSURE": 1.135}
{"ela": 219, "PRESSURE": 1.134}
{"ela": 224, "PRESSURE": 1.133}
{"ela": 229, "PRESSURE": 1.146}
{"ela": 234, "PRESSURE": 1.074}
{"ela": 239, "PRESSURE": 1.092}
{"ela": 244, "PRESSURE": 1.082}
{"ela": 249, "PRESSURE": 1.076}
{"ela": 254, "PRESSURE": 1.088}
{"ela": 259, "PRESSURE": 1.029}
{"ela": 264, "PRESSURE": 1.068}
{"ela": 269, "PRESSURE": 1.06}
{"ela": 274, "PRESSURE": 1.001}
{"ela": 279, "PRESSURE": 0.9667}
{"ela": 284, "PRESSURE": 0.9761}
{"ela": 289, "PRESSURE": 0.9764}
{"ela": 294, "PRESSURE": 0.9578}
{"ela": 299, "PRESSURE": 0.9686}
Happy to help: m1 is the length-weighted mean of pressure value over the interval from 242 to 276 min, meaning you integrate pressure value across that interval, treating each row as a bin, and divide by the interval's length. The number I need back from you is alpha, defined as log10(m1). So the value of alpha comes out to 0.025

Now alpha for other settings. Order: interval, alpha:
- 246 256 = 0.034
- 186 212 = 0.041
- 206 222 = 0.046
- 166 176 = 0.094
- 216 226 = 0.054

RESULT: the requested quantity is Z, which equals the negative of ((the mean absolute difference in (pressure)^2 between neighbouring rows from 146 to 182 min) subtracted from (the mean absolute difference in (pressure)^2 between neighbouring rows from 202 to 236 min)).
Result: 0.2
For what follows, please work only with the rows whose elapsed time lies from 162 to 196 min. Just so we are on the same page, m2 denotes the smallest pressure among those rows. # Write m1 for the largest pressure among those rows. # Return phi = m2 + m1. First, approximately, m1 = 1.345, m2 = 1.038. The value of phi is 2.38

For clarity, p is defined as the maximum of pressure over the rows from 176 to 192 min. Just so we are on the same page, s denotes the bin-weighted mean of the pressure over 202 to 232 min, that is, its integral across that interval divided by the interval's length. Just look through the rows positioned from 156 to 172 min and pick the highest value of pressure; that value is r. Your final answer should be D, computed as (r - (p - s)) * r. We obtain 1.83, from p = 1.101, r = 1.345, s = 1.12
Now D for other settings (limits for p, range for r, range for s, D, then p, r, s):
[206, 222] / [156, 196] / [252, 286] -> 1.66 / 1.135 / 1.345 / 1.03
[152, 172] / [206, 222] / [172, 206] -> 1.00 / 1.345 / 1.135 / 1.09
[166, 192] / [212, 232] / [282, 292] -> 0.89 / 1.345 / 1.146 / 0.98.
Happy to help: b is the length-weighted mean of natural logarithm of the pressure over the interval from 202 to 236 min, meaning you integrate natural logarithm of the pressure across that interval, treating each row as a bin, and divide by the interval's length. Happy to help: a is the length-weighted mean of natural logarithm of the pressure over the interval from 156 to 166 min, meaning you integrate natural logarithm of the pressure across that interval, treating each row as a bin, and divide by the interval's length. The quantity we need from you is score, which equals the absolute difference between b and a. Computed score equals 0.091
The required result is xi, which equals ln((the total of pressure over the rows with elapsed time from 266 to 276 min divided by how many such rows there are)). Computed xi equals 0.03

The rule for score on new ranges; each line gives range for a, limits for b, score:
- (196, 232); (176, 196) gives 0.035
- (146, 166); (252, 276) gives 0.098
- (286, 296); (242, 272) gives 0.096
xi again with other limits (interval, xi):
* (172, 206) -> 0.09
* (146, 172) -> 0.18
